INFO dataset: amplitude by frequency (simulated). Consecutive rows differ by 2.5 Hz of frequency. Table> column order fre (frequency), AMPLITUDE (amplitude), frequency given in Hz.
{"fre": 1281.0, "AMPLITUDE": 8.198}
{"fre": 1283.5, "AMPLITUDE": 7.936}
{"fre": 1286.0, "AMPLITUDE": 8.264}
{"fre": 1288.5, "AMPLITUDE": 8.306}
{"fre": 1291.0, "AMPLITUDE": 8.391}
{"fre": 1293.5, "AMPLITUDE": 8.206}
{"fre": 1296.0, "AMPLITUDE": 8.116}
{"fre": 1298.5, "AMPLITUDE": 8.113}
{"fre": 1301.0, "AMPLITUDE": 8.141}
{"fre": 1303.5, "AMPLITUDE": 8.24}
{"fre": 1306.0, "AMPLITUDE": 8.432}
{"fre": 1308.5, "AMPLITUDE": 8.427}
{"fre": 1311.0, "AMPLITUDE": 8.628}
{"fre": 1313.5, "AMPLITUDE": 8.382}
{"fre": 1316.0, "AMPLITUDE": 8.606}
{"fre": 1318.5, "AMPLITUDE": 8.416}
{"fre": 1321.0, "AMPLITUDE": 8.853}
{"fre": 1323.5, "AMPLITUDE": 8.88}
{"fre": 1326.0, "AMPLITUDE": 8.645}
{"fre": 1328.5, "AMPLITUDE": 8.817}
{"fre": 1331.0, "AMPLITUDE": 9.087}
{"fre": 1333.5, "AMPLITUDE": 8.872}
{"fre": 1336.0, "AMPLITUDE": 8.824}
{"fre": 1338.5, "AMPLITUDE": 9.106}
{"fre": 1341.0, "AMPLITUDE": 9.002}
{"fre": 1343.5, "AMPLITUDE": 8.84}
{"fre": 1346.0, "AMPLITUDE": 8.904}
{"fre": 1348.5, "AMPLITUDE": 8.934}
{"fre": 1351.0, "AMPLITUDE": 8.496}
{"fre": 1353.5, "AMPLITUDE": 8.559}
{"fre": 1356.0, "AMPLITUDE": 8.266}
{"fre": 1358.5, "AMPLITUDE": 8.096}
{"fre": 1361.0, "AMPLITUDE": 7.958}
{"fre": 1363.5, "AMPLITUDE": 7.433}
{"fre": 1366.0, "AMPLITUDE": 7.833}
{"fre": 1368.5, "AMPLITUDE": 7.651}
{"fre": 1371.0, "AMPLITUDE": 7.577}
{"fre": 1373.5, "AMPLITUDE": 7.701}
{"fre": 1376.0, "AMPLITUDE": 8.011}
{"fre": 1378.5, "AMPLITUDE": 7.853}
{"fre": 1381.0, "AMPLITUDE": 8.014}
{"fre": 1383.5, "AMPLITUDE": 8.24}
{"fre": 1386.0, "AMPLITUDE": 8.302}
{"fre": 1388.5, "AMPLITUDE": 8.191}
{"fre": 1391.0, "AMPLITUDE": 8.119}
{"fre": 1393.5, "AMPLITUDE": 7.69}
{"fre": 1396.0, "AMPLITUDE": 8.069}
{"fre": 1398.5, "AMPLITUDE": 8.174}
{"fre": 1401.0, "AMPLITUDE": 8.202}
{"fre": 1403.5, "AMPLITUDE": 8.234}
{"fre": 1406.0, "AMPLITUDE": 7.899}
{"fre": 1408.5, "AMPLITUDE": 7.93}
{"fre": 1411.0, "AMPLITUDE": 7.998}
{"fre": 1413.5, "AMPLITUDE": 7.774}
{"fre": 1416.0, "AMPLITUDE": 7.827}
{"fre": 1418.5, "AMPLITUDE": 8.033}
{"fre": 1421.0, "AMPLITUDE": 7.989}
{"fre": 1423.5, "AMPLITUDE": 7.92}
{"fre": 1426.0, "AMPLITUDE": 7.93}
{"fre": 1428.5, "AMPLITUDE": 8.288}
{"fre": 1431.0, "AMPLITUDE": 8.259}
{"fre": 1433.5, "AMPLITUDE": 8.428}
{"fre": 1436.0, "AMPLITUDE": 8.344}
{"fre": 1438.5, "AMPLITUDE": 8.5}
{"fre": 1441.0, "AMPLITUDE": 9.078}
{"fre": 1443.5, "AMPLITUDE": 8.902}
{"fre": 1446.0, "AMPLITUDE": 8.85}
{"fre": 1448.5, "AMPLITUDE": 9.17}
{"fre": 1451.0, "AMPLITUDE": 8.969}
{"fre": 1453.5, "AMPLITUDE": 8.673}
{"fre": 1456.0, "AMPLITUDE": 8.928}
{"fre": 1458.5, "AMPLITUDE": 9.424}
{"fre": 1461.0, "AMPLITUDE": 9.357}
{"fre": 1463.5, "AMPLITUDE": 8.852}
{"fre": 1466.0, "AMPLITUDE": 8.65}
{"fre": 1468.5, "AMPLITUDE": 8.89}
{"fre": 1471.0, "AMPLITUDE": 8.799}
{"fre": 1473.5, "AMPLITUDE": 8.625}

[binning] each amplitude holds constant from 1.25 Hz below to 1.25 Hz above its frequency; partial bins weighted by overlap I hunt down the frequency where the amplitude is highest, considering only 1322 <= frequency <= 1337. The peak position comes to 1331.0 Hz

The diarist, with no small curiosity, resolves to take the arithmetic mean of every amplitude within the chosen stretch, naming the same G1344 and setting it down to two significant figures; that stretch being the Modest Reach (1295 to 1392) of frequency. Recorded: 8.4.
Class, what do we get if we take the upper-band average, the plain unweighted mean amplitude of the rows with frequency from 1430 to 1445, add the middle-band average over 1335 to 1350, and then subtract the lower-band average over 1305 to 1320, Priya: 9.0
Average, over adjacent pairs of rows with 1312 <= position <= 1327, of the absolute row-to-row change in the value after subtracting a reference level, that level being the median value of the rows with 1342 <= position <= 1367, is 0.22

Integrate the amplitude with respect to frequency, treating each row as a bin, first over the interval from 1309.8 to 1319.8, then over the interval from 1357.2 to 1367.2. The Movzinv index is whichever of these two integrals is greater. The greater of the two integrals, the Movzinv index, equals 85.1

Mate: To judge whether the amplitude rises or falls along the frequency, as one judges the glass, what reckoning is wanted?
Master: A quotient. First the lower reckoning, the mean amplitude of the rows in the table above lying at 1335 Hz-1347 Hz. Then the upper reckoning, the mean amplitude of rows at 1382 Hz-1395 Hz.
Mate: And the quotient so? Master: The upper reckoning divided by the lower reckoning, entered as 0.91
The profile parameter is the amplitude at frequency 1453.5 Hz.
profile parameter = 8.673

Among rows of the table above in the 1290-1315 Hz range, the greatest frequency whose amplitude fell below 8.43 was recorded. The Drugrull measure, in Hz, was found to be 1313.5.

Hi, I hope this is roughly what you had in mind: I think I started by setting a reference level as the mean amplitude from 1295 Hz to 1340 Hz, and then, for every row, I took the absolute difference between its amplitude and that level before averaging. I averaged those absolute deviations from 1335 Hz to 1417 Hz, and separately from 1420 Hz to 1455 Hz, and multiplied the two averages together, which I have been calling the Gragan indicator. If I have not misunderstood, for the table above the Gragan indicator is 0.20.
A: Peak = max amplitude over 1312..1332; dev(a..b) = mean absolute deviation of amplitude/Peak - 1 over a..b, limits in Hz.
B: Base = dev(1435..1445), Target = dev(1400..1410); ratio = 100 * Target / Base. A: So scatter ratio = 53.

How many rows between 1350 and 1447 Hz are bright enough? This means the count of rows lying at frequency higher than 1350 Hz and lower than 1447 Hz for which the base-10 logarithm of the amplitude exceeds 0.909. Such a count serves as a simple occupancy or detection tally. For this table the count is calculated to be 18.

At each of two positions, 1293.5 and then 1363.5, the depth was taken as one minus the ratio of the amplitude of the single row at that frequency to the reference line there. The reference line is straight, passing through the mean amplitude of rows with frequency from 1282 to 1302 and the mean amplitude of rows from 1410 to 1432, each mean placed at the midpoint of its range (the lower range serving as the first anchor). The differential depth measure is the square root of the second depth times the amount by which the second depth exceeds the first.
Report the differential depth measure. 0.08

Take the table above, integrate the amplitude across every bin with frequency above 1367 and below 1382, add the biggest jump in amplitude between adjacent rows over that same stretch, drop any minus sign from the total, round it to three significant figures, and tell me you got 117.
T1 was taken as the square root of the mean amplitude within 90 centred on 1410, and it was 2.86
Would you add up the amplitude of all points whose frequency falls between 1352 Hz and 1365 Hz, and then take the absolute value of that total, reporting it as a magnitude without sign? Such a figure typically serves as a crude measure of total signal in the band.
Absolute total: 40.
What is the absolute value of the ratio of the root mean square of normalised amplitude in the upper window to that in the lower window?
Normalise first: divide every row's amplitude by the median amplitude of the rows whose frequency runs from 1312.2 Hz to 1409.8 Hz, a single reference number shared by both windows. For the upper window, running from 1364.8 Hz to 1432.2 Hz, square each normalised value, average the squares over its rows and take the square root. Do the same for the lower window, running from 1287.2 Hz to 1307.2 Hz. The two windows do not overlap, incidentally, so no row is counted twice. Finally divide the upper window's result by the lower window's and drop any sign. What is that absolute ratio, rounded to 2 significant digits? 0.97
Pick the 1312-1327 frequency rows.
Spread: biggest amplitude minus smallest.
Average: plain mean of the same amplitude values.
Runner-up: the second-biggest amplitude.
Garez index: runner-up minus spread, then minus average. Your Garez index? -0.28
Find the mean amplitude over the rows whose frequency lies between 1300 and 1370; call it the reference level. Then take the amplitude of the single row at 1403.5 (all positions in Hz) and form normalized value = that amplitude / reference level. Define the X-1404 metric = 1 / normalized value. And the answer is 1.03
